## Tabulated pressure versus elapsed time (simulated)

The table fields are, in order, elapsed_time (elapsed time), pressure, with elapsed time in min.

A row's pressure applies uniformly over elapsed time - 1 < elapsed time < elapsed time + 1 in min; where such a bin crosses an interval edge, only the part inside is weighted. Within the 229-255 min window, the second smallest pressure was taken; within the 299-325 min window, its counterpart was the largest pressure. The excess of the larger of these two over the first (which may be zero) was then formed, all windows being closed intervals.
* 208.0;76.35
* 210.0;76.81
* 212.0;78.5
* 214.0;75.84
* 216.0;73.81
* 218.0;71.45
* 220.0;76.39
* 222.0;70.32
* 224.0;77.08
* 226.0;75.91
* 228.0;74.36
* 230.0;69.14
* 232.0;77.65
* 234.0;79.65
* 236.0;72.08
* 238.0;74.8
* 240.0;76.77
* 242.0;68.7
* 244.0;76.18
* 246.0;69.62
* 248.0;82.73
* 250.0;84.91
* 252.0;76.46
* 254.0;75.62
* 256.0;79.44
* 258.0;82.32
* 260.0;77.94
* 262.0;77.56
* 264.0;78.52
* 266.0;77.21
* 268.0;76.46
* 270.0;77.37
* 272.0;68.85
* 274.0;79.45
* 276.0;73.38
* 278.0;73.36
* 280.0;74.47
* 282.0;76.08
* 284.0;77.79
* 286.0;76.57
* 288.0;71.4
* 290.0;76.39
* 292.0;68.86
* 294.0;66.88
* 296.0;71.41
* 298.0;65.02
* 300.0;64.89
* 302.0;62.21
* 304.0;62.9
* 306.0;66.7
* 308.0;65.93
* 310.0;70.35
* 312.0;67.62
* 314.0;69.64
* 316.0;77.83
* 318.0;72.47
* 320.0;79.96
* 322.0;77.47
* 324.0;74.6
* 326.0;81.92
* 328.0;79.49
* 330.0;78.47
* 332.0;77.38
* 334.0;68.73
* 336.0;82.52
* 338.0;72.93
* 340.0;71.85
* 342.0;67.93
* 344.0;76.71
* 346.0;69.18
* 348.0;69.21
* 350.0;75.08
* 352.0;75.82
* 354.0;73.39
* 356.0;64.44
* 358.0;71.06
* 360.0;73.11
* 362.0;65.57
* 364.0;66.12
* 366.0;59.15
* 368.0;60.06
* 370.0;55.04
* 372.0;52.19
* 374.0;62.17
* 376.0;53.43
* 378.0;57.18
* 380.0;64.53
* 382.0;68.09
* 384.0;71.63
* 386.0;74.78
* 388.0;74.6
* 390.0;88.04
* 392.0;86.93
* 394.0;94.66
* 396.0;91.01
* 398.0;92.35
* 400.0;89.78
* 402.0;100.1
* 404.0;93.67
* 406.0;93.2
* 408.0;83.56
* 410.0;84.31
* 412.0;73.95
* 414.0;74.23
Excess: 10.8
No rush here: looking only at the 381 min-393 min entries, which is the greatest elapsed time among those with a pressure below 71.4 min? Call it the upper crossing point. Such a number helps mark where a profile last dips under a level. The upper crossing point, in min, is 382.0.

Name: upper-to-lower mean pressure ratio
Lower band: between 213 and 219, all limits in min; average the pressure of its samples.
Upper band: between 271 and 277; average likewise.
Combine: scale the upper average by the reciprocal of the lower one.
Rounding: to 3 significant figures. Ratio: 1.00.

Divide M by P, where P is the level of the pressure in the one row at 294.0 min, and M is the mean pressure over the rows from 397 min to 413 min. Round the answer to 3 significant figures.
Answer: 1.33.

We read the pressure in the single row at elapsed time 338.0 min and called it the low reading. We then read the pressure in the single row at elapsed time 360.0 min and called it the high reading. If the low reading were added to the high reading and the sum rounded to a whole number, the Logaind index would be 146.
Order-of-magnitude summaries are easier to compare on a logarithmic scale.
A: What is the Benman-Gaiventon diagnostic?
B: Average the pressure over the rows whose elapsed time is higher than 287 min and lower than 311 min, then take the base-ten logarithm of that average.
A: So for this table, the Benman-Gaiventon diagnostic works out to 1.83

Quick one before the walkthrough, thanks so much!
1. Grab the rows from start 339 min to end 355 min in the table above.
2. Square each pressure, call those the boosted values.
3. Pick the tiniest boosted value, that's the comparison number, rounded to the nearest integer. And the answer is 4614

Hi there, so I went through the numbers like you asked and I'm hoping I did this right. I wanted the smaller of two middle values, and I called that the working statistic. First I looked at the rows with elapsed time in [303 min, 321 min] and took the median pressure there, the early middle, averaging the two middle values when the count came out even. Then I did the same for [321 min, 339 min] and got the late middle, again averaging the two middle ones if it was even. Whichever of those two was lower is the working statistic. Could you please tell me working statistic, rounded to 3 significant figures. 69.6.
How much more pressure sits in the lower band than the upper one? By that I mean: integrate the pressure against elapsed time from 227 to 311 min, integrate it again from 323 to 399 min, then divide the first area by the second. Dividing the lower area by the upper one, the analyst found 1.1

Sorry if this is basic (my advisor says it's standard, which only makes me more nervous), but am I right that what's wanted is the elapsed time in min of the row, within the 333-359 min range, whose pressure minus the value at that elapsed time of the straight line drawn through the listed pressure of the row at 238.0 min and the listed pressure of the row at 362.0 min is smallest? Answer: 356.0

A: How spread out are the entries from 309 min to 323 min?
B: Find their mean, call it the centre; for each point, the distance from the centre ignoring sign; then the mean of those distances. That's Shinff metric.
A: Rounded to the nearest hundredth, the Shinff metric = 4.11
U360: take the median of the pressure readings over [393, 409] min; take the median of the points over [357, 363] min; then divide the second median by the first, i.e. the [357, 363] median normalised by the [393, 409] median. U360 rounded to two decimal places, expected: 0.77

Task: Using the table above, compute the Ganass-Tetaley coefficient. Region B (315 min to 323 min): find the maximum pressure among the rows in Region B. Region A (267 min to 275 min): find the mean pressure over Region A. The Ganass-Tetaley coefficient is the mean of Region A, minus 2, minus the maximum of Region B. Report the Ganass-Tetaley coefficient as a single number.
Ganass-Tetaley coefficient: -6.4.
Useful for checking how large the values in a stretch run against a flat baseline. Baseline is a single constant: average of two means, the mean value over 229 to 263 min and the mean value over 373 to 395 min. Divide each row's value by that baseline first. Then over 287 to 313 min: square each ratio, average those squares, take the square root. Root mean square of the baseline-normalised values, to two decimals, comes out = 0.91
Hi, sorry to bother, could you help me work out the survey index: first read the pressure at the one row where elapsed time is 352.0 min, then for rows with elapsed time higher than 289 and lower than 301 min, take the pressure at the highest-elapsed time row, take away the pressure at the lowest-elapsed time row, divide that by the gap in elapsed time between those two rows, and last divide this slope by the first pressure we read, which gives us -0.015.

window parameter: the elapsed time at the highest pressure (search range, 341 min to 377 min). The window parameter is 344.0 min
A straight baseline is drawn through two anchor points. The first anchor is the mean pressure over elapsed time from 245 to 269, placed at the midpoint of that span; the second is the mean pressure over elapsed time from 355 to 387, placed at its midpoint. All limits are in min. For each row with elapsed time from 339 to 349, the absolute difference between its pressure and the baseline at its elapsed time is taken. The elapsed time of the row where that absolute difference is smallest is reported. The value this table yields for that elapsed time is 342.0 min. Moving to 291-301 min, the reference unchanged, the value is 296.0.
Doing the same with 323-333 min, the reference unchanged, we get 324.0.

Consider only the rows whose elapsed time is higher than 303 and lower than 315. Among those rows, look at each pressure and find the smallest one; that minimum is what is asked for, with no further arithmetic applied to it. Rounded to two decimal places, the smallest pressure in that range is 62.90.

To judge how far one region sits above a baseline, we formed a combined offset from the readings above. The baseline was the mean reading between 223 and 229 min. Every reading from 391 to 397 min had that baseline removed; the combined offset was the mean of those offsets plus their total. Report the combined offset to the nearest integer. 60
